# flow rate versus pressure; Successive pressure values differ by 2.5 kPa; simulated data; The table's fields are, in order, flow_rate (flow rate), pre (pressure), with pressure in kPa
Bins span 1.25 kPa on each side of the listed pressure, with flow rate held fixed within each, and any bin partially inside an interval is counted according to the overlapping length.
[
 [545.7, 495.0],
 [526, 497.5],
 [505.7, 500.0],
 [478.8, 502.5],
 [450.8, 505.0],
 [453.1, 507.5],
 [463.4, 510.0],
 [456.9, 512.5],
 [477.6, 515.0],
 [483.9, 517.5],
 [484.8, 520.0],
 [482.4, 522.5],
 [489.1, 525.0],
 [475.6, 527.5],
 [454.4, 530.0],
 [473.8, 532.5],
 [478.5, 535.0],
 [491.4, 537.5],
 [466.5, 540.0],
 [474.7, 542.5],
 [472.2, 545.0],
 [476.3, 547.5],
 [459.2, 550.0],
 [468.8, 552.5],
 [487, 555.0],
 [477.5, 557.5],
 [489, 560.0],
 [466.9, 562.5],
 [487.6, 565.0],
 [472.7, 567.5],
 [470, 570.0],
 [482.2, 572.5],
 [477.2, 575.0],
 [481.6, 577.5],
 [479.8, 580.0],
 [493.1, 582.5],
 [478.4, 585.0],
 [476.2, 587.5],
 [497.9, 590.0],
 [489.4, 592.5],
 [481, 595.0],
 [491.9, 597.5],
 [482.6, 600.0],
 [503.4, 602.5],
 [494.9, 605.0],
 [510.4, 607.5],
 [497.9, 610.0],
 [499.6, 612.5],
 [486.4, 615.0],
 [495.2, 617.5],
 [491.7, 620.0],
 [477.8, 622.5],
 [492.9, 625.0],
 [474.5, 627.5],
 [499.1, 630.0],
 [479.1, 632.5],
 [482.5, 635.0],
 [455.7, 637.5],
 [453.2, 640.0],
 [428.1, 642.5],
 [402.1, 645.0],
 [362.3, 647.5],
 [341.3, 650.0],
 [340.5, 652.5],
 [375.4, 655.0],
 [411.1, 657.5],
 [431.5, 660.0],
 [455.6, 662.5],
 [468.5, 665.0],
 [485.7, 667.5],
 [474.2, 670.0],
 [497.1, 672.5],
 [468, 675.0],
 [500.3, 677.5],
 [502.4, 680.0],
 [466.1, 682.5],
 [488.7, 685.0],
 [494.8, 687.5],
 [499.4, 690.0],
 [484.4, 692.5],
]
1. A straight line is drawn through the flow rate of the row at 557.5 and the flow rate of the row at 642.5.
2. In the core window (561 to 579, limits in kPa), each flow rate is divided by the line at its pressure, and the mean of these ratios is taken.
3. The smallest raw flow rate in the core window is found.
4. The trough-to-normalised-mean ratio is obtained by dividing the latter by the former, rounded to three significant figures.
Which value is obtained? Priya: 460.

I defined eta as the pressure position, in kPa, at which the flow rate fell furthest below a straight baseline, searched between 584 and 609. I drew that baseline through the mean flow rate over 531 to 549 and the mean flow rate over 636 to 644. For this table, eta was 587.5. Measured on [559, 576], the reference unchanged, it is 562.5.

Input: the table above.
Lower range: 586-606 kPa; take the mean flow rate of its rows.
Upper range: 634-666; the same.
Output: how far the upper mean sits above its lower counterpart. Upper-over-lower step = -74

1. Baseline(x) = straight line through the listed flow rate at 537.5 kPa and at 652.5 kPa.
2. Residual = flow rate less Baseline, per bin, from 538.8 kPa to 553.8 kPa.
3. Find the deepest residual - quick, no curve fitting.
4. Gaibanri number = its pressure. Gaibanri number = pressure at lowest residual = 540.0 kPa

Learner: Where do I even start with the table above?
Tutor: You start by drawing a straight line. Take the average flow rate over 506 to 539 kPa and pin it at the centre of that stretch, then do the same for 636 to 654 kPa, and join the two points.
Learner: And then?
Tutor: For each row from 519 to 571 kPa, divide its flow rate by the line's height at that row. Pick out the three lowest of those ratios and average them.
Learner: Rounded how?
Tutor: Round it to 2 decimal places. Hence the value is 0.99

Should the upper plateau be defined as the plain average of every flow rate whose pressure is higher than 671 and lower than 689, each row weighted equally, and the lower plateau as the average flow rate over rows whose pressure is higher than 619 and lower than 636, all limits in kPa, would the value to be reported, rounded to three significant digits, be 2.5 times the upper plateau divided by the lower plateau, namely 2.51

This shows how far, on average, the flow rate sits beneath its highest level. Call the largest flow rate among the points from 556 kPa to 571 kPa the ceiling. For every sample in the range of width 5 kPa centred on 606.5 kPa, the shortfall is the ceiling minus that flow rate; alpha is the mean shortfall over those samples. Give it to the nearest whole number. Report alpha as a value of -14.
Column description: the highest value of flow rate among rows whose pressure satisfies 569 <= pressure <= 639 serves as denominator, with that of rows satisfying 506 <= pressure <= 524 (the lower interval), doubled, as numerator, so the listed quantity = 1.90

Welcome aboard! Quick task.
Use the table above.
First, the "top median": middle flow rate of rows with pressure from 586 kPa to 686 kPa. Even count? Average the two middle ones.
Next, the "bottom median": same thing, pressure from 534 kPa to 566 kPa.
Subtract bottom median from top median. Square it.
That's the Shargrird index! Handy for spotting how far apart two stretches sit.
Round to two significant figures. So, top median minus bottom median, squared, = 30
